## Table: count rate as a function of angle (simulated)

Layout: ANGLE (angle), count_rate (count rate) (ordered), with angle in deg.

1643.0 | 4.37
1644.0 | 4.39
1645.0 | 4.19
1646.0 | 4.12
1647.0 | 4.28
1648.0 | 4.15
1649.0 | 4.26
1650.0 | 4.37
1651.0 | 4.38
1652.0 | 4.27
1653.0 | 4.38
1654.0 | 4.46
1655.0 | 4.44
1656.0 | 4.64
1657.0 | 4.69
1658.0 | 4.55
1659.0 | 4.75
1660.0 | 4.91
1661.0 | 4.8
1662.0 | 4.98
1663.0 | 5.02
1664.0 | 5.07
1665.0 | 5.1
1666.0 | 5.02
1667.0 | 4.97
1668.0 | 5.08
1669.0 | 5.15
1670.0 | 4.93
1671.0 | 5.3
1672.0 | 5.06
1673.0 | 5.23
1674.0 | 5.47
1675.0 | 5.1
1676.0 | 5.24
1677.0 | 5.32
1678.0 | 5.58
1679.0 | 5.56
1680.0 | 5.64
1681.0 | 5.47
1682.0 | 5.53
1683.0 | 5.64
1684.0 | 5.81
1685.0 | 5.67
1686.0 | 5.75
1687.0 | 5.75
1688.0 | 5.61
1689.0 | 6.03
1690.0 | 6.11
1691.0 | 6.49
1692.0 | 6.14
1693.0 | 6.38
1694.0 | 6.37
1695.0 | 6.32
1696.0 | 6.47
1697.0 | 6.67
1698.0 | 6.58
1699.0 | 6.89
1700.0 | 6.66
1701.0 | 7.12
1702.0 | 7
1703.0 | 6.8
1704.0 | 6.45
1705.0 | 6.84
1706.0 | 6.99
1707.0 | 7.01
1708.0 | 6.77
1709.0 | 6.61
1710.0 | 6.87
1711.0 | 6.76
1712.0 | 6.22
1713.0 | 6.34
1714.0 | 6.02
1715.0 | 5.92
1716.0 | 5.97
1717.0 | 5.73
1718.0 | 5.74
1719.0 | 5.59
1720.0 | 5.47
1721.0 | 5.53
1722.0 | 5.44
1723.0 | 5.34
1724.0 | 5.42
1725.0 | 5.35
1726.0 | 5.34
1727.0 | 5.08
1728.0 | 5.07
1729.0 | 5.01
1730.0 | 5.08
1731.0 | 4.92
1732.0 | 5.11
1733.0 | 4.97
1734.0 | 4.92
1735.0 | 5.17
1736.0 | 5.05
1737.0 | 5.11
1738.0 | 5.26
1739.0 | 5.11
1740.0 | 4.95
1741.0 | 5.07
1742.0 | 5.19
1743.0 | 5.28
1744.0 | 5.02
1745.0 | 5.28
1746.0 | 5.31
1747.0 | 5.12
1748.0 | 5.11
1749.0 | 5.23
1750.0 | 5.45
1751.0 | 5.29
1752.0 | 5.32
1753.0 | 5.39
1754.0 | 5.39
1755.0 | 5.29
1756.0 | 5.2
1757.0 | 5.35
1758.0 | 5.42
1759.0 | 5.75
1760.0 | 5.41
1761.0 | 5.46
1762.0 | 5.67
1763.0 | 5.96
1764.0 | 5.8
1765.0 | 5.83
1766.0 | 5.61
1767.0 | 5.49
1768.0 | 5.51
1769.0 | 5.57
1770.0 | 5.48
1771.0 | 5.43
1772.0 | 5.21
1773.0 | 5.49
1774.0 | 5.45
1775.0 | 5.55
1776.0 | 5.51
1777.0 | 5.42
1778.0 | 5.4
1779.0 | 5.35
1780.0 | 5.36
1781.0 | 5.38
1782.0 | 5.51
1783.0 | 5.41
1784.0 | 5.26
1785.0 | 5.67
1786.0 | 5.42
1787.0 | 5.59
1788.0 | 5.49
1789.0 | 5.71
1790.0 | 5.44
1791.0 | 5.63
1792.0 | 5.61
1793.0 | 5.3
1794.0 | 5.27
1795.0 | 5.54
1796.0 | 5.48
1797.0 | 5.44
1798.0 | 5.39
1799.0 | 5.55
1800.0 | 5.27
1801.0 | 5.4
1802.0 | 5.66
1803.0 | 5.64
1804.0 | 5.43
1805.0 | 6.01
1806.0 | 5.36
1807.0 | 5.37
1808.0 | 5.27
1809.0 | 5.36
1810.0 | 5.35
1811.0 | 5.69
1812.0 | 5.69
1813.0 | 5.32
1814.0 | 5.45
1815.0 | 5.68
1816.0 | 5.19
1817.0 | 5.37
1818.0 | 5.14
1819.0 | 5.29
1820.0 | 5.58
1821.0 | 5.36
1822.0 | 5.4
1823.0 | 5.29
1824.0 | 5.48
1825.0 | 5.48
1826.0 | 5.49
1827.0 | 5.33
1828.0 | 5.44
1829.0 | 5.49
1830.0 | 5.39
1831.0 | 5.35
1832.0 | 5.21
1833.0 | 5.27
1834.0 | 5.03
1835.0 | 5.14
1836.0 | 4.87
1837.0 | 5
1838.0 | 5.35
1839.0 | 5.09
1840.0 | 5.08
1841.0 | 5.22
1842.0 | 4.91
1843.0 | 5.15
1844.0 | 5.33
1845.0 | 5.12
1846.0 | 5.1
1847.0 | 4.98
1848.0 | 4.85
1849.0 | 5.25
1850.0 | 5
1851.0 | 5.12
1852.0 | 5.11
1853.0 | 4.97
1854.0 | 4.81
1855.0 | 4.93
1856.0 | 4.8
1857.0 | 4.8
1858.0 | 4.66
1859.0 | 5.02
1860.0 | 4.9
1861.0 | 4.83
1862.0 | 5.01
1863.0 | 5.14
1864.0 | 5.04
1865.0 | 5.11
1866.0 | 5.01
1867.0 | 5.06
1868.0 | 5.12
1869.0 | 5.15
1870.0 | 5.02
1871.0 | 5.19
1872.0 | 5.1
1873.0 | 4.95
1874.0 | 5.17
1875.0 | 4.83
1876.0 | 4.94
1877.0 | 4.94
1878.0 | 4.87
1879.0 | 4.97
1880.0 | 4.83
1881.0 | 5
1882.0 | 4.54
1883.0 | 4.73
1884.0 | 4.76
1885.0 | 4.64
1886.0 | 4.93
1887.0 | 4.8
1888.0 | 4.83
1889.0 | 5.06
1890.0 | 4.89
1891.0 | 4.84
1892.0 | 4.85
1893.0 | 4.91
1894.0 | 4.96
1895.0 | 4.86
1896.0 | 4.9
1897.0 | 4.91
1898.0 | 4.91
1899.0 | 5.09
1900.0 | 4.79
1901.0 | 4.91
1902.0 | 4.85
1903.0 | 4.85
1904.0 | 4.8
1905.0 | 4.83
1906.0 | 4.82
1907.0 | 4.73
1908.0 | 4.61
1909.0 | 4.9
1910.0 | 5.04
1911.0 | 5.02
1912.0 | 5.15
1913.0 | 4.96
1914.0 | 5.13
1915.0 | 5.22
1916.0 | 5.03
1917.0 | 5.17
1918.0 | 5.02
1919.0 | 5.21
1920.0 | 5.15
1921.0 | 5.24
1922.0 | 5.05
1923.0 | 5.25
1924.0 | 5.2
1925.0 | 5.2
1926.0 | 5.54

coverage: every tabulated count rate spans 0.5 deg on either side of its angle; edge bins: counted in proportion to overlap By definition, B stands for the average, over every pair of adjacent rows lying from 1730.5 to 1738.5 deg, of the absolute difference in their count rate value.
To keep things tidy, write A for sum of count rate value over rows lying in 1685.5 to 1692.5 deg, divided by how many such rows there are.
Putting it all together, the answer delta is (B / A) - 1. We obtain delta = -0.977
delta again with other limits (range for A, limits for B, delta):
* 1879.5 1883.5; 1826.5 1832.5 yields -0.982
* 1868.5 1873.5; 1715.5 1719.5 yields -0.974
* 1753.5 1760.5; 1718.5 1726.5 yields -0.986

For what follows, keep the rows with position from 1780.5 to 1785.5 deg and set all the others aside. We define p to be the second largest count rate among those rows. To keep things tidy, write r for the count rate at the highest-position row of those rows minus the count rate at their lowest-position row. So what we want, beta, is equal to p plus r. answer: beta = 5.8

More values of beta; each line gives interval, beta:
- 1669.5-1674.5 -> 5.8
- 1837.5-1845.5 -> 5.1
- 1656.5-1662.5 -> 5.2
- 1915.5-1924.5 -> 5.4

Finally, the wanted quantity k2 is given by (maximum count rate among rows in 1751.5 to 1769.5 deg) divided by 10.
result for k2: 0.60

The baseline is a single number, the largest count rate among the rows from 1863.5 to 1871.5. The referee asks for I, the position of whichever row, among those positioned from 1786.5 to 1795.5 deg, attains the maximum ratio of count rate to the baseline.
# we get 1789.0 deg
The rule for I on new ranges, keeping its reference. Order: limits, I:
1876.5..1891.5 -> 1889.0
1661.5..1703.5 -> 1701.0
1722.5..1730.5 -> 1724.0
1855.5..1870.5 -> 1869.0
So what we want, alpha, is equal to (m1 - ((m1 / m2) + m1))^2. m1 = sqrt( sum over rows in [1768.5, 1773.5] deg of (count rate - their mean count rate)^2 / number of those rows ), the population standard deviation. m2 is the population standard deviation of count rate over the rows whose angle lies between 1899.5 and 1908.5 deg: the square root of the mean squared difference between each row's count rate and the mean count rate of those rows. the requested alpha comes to 2.2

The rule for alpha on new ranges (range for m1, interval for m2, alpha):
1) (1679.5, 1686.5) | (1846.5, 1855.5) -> 0.7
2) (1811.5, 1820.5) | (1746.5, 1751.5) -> 2.3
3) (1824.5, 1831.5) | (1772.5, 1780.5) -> 0.9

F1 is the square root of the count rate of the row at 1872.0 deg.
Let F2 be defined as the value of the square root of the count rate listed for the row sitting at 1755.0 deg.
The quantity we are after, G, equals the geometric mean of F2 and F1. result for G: 2.28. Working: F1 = 2.26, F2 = 2.30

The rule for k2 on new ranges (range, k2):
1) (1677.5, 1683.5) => 0.56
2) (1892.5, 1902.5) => 0.51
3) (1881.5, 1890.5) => 0.51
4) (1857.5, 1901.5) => 0.52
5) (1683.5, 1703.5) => 0.71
